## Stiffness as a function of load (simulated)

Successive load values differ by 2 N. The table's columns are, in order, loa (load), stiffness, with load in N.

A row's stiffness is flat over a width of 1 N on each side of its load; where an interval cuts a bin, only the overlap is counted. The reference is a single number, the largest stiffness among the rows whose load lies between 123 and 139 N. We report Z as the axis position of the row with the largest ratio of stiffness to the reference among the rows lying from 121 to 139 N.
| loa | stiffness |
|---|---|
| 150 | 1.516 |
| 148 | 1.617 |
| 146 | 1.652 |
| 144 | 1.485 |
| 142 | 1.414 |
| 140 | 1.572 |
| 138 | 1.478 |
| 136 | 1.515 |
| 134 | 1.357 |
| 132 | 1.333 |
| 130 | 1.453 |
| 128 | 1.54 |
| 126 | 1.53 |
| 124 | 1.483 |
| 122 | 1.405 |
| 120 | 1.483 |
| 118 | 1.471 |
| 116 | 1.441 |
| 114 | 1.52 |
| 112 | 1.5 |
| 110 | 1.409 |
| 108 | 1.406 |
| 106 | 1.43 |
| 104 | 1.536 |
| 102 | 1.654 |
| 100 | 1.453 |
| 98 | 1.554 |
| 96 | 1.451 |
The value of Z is 128 N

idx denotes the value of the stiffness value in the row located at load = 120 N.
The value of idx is 1.483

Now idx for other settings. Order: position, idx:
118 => 1.471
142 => 1.414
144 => 1.485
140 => 1.572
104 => 1.536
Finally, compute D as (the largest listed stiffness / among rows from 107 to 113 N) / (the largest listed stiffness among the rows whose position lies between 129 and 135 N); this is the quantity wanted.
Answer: 1.03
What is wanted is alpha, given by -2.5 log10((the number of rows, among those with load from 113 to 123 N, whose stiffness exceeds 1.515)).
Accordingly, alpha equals 0.00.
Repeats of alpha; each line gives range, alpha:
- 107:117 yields 0.00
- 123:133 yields -0.75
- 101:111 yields -0.75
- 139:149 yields -1.19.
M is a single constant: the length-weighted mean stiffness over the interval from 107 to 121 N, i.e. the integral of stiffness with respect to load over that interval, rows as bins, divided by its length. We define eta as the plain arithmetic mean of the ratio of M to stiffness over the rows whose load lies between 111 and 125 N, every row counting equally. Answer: 0.99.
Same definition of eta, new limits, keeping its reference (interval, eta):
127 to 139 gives 1.01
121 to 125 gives 1.01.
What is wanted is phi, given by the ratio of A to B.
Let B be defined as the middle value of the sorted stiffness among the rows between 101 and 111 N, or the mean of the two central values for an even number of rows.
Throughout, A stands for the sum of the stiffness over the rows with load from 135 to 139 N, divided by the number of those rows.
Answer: 1.05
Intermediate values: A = 1.50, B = 1.43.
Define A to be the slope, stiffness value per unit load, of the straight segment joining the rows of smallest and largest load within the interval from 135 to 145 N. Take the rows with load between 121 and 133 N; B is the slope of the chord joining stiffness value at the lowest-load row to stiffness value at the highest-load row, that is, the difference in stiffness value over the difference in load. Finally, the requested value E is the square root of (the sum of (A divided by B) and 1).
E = 1.23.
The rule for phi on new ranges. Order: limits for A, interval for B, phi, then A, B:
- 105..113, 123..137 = 0.97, 1.44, 1.48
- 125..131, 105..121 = 1.04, 1.51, 1.46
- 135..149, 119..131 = 1.03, 1.53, 1.48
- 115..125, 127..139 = 0.99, 1.46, 1.47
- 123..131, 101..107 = 0.98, 1.50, 1.54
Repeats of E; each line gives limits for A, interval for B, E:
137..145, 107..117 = 1.13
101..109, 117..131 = 5.34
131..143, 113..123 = 0.66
